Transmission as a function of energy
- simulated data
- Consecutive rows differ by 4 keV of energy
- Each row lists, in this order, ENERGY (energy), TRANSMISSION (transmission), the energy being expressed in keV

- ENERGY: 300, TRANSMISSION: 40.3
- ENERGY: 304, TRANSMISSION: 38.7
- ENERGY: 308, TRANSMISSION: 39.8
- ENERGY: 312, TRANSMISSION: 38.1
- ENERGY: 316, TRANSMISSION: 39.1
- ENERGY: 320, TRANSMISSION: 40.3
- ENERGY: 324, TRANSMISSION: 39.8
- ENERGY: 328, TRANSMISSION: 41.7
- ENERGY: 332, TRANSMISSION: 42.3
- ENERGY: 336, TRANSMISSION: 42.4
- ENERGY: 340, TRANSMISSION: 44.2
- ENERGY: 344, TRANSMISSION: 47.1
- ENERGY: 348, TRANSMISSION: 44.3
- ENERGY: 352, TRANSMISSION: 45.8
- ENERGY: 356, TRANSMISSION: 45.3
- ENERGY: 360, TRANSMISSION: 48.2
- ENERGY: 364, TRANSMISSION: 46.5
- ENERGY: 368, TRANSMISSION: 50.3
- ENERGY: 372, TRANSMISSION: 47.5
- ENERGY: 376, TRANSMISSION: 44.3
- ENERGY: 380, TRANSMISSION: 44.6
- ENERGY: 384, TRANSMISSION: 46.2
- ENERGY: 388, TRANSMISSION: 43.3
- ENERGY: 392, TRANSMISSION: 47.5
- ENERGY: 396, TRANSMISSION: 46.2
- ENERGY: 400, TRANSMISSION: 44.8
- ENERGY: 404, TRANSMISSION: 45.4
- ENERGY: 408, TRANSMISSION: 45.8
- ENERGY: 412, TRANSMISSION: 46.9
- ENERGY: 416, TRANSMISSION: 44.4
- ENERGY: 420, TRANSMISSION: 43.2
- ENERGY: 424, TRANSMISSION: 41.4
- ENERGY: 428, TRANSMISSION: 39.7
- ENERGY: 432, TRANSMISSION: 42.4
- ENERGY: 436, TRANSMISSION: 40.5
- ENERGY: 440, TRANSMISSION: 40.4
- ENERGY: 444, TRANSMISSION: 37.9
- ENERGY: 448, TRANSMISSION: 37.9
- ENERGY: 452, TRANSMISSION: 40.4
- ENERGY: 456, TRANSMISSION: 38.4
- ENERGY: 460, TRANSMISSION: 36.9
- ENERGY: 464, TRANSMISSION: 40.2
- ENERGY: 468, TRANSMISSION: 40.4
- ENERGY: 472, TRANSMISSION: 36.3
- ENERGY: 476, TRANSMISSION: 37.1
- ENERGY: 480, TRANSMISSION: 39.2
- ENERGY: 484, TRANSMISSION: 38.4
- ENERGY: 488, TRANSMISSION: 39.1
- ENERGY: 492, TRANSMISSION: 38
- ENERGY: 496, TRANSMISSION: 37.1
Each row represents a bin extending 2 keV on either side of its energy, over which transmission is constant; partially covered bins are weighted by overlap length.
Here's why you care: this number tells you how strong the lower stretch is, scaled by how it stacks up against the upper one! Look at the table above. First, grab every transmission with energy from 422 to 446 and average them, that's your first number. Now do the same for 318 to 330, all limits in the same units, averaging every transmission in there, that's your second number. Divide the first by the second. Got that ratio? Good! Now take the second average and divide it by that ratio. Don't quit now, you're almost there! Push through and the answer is 41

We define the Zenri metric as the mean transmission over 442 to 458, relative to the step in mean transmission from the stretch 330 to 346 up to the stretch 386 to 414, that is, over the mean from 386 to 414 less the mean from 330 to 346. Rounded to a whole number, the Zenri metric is 23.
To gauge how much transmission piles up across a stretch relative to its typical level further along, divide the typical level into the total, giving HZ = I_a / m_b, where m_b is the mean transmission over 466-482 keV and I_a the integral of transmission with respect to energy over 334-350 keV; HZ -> 18.6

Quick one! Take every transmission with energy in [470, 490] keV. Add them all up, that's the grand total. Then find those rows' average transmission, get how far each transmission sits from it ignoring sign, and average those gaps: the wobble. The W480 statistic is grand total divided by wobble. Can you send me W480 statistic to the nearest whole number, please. 180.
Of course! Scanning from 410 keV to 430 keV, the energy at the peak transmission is 412 keV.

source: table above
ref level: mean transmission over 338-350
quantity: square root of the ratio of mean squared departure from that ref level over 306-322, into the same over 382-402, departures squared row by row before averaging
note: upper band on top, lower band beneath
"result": 0.3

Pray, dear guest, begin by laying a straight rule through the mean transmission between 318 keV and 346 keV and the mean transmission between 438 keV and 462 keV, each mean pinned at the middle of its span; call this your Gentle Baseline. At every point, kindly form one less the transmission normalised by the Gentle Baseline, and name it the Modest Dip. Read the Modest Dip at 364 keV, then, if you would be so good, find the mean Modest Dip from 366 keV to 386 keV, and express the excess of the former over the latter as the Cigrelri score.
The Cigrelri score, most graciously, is 0.013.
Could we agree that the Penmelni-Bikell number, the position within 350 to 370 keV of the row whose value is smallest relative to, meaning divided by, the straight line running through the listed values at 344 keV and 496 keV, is 356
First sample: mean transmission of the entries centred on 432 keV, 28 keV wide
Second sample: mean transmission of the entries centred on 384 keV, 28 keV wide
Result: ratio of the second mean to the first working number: 1.12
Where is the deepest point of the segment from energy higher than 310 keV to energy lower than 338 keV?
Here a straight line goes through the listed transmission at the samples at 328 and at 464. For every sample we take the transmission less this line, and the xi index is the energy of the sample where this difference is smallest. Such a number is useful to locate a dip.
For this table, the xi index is 312 keV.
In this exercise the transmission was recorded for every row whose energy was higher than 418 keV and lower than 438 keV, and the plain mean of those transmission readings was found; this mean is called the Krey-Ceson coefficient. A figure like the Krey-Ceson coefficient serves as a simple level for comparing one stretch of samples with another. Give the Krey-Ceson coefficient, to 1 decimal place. 41.4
